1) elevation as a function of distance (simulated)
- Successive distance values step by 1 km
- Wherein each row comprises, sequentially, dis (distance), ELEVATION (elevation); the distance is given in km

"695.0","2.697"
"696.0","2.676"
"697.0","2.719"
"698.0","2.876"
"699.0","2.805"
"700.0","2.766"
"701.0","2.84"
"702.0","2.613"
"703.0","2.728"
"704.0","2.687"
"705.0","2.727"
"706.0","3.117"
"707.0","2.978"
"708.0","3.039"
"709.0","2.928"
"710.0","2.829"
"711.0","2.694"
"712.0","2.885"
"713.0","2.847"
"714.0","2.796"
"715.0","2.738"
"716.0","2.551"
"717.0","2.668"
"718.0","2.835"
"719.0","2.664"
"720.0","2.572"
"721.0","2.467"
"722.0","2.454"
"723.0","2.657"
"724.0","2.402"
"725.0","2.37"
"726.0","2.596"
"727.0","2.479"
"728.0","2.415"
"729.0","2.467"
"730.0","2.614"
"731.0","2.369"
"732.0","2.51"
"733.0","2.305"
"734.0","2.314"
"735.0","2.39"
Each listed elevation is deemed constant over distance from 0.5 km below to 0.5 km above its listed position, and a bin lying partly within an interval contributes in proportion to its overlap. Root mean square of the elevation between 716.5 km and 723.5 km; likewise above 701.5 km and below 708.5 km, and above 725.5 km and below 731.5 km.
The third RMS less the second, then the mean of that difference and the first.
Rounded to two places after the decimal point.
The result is 1.13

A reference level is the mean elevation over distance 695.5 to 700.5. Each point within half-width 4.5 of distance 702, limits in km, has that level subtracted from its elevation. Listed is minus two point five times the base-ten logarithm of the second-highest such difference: 2.4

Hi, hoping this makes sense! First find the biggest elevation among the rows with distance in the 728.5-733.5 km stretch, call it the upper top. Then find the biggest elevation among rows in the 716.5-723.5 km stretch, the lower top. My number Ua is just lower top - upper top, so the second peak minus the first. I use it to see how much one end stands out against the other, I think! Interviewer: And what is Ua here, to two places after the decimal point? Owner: 0.22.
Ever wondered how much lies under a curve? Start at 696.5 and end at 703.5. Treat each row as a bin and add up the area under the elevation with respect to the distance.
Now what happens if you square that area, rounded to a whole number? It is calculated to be 374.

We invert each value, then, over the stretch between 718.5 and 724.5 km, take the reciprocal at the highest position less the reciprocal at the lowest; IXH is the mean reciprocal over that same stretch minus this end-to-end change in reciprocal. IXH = 0.354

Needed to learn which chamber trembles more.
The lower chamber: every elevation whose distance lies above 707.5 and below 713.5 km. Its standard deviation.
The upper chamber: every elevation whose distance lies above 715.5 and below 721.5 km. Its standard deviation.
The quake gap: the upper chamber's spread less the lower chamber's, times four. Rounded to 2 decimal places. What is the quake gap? 0.05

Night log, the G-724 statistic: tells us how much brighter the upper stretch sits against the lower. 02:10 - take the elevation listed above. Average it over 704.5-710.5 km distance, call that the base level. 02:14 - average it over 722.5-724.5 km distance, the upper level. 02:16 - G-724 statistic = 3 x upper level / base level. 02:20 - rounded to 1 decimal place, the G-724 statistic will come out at 2.6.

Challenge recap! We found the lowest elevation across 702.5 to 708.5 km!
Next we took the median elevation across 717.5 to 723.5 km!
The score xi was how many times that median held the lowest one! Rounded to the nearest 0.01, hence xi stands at 0.97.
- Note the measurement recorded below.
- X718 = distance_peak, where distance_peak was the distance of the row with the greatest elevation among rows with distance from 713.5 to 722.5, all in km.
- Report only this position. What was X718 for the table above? 718.0 km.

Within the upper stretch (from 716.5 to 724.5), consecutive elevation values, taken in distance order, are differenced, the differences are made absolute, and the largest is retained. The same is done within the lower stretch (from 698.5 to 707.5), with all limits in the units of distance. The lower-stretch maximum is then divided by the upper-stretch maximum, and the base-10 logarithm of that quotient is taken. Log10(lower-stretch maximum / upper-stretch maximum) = 0.18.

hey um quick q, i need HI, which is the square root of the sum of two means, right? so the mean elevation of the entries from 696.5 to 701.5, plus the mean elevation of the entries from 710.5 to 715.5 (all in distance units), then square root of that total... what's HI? 2.36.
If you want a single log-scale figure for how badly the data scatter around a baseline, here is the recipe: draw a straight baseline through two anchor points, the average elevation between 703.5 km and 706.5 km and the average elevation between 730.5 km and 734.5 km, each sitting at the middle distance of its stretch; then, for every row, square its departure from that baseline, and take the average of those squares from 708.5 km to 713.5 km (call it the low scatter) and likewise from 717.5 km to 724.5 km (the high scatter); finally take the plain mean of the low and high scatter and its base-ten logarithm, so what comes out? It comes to -1.84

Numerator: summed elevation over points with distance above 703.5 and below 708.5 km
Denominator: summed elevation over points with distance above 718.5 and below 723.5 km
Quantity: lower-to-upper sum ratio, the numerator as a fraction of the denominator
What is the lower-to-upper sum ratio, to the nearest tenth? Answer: 1.1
